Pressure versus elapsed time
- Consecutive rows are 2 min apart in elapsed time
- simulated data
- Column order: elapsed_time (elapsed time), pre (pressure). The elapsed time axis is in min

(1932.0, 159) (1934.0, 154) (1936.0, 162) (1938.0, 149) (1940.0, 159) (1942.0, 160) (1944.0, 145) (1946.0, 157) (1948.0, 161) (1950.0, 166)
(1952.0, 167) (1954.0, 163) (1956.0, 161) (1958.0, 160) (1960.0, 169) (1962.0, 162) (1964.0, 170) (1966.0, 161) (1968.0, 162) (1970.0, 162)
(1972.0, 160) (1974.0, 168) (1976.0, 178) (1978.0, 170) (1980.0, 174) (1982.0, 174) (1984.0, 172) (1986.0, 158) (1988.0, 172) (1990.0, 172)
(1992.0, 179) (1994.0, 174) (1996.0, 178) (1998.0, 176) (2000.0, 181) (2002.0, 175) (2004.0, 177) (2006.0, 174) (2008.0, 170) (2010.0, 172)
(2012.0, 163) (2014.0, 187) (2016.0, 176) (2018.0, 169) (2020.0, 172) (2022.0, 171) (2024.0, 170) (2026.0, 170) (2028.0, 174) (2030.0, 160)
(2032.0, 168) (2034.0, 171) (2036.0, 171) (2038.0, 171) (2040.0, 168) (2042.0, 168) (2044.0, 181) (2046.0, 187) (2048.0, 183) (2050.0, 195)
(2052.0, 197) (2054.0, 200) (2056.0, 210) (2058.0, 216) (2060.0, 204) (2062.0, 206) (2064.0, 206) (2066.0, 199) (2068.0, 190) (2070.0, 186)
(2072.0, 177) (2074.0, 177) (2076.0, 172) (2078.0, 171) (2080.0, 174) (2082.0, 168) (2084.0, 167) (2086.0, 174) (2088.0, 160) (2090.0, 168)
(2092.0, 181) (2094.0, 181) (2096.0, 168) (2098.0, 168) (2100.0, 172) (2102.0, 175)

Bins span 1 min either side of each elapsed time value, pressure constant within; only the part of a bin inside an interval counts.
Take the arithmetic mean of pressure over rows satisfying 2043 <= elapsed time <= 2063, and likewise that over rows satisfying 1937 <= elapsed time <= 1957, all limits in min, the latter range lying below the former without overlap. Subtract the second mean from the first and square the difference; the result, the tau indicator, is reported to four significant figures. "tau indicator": 1529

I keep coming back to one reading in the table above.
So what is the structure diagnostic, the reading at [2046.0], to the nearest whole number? 187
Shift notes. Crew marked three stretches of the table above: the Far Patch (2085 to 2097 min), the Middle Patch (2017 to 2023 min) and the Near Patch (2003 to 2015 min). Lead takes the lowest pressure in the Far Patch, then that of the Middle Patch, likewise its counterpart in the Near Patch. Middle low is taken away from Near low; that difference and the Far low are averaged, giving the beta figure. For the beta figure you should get 77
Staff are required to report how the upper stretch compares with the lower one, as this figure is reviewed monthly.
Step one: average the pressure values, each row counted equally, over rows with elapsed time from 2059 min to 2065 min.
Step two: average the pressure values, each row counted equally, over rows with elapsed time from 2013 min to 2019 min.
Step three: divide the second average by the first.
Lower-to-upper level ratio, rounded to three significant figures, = 0.864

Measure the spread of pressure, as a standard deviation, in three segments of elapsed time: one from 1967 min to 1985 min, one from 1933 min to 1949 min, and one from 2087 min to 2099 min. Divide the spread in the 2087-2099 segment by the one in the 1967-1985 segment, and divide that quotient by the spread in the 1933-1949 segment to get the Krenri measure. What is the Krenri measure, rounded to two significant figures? 0.22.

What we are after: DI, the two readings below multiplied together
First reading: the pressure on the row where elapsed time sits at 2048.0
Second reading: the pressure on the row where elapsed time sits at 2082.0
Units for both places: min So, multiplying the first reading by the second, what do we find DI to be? 30744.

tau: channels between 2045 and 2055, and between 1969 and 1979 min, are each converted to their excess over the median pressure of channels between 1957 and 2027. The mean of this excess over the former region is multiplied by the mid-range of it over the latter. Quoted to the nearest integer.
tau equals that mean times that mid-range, -61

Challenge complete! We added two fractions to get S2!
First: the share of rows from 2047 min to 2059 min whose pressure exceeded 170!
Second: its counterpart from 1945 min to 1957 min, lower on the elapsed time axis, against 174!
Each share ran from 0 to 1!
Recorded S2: 1.0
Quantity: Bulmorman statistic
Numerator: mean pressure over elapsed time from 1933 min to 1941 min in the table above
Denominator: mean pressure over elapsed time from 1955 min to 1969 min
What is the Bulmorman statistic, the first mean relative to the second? 0.95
